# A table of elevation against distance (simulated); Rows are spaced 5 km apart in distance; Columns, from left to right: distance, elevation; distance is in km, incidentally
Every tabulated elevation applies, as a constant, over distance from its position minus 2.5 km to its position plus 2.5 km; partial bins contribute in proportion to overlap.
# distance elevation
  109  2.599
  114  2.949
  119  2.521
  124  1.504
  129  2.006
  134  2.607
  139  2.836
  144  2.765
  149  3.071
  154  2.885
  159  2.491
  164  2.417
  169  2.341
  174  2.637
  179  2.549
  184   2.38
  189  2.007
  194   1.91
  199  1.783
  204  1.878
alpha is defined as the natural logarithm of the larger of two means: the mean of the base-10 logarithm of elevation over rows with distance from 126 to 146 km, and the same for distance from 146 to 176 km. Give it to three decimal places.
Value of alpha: -0.868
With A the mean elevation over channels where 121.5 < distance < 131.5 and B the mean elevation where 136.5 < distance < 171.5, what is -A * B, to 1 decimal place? -4.7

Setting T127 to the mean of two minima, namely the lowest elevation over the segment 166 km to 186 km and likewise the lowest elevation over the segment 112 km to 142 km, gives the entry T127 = 1.92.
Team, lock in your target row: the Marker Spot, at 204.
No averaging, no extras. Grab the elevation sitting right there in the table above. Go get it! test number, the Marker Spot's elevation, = 1.878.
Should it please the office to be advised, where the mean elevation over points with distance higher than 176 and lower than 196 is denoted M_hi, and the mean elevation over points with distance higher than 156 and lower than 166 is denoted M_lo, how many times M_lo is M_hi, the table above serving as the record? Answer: 0.90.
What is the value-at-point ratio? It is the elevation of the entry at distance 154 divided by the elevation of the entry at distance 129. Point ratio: 1.4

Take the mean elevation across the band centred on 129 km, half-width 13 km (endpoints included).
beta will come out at 2.3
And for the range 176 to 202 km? 2.1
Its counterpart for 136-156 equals 2.9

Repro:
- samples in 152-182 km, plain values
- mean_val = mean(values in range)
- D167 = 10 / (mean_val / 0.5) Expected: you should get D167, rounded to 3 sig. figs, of 1.96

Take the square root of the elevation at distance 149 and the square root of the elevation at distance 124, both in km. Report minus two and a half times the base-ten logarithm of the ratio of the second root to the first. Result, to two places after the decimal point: 0.39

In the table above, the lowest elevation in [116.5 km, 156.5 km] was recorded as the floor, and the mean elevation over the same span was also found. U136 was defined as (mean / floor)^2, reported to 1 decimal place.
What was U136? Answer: 2.8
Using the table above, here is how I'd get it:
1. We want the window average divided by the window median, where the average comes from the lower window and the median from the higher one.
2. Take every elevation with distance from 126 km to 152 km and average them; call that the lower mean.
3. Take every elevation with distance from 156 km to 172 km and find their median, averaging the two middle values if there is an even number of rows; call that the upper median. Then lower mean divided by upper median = 1.1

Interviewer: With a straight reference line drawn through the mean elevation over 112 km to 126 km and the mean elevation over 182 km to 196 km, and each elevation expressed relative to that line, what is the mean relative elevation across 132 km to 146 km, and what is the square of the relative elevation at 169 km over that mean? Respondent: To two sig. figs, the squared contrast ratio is 0.80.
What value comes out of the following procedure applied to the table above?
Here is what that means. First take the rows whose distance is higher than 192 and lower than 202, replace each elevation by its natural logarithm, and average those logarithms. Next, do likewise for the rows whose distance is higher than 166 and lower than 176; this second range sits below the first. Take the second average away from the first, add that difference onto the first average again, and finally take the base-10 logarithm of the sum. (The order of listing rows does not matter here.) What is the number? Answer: -0.50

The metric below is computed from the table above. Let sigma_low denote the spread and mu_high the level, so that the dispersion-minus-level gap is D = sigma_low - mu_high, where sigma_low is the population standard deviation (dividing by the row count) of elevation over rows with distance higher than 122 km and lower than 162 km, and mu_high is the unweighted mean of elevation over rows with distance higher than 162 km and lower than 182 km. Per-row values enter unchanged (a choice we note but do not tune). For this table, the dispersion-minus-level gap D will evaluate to -2.00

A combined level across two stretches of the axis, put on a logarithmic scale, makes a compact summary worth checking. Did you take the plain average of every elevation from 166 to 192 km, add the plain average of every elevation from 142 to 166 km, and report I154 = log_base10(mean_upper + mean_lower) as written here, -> 0.708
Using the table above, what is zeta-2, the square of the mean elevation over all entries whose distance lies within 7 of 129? 4.2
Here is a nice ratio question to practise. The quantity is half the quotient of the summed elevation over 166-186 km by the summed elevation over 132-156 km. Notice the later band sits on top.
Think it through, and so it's 0.35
